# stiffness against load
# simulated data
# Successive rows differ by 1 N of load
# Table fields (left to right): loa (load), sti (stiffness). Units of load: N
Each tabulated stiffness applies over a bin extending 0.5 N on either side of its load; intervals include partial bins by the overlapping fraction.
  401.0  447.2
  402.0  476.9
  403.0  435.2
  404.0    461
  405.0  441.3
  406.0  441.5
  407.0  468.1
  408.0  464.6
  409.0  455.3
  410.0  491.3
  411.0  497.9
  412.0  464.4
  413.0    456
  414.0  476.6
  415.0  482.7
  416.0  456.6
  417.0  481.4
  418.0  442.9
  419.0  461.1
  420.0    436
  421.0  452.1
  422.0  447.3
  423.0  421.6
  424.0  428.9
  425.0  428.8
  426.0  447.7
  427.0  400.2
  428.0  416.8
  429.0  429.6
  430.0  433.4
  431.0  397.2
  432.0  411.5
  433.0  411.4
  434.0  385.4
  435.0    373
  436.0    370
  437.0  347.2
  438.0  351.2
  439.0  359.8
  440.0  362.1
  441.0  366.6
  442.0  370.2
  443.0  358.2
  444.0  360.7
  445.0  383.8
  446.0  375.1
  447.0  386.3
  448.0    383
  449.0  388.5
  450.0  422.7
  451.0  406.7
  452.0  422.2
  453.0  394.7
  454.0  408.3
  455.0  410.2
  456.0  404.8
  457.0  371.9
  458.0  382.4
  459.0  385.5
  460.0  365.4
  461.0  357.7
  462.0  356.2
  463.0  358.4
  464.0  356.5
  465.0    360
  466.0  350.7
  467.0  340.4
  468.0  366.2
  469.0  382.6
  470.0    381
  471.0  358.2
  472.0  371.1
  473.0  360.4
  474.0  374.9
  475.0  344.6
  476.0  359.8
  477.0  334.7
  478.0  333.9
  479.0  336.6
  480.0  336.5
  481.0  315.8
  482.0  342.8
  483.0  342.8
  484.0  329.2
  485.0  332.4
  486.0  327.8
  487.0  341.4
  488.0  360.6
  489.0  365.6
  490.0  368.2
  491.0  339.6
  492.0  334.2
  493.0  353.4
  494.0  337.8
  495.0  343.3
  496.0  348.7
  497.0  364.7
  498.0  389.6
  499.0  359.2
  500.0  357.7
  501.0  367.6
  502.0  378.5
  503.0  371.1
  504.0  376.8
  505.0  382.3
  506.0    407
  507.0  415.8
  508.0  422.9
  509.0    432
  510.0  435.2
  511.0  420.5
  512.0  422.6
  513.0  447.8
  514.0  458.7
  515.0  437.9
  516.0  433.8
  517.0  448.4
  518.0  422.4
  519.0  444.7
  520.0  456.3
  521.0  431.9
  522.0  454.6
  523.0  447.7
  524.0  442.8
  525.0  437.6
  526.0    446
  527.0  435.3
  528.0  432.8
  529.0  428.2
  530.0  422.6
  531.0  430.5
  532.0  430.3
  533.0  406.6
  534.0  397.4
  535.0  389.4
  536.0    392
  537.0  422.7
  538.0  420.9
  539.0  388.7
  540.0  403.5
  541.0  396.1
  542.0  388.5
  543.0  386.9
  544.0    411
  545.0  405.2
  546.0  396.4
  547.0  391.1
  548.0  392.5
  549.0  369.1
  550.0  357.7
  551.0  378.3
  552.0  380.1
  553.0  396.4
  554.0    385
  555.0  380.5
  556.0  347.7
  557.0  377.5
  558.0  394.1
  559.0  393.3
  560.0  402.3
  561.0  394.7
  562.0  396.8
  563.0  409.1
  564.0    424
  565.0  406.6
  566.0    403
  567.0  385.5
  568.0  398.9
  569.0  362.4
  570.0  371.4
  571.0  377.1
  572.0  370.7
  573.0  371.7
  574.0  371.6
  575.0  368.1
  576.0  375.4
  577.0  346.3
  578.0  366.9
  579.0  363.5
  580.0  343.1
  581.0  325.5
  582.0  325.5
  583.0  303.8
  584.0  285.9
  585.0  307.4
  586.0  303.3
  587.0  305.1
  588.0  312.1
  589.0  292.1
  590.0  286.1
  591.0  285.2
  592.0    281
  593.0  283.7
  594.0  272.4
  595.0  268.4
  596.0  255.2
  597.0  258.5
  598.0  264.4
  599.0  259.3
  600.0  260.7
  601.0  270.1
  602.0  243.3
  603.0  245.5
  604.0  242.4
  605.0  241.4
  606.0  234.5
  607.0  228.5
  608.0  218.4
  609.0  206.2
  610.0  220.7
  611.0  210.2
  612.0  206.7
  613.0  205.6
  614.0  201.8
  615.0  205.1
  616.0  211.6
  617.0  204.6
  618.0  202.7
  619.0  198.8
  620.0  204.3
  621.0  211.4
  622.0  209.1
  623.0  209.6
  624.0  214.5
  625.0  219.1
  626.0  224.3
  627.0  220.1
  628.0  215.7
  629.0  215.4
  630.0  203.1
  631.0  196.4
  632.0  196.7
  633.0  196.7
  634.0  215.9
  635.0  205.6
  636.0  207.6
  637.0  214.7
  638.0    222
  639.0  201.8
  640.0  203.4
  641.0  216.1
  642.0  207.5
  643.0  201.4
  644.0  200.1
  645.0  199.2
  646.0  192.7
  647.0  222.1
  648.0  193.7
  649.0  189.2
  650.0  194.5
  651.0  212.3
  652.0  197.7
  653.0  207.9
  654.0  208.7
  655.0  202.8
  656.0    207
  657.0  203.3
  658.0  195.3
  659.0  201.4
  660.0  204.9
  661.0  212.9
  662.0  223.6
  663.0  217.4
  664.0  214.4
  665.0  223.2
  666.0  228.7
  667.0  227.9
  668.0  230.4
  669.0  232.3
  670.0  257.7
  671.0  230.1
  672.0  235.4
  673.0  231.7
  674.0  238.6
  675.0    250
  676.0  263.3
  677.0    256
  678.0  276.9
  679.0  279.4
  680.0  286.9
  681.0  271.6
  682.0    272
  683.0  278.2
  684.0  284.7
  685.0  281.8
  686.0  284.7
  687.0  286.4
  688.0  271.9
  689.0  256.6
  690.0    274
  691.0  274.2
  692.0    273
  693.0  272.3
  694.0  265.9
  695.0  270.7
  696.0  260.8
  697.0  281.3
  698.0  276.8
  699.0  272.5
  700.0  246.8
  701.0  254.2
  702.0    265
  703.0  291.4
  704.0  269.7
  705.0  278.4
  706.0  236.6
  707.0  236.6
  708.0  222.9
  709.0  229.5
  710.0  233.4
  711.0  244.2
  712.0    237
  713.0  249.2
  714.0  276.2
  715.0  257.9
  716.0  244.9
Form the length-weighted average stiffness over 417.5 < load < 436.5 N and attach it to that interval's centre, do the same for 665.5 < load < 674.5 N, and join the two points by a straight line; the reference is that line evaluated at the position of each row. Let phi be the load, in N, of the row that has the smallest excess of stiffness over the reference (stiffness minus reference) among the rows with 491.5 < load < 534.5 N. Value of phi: 492.0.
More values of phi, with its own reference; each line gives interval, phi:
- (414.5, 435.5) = 435.0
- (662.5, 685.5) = 664.0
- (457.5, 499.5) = 481.0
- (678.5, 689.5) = 689.0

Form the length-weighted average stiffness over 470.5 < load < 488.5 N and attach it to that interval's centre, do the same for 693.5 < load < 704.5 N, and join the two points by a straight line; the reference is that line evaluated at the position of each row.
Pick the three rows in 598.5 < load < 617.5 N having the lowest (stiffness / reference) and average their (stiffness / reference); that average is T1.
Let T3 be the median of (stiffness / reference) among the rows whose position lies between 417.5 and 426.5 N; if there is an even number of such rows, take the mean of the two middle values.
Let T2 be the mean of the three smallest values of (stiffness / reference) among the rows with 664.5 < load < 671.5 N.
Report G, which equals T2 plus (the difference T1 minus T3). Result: 0.28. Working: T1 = 0.68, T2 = 0.81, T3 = 1.21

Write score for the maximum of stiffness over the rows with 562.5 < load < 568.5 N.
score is 424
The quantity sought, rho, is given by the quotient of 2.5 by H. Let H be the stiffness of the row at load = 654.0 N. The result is 0.0120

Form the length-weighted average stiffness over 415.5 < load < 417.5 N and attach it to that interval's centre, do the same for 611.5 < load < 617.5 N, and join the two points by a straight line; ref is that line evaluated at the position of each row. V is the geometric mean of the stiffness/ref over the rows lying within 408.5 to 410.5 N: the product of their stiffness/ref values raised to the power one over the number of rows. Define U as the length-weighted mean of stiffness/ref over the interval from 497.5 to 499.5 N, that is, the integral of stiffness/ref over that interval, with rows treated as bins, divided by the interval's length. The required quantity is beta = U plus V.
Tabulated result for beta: 2.0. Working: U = 1.0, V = 0.99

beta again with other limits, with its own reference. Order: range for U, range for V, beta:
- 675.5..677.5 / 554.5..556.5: 3.4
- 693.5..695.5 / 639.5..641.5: 3.9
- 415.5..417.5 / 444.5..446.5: 1.9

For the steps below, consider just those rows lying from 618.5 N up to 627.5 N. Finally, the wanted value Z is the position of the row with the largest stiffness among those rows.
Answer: 626.0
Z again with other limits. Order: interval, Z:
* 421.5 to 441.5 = 426.0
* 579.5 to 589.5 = 580.0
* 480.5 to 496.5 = 490.0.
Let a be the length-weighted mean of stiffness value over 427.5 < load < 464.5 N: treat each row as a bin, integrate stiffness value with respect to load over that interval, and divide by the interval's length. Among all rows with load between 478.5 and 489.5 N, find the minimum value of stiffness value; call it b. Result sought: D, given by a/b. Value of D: 1.22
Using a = 384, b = 315.8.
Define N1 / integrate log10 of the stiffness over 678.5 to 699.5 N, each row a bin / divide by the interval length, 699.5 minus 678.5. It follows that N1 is 2.44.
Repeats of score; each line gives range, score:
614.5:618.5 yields 211.6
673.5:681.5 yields 286.9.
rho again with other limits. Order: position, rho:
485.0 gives 0.0075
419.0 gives 0.0054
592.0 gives 0.0089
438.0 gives 0.0071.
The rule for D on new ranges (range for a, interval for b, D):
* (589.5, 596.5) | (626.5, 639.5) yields 1.41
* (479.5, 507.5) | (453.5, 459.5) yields 0.96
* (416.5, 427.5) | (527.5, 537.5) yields 1.13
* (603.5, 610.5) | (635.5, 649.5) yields 1.20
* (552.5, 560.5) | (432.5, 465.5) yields 1.11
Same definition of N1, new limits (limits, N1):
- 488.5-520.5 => 2.59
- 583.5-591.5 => 2.47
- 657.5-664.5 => 2.32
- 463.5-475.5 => 2.56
